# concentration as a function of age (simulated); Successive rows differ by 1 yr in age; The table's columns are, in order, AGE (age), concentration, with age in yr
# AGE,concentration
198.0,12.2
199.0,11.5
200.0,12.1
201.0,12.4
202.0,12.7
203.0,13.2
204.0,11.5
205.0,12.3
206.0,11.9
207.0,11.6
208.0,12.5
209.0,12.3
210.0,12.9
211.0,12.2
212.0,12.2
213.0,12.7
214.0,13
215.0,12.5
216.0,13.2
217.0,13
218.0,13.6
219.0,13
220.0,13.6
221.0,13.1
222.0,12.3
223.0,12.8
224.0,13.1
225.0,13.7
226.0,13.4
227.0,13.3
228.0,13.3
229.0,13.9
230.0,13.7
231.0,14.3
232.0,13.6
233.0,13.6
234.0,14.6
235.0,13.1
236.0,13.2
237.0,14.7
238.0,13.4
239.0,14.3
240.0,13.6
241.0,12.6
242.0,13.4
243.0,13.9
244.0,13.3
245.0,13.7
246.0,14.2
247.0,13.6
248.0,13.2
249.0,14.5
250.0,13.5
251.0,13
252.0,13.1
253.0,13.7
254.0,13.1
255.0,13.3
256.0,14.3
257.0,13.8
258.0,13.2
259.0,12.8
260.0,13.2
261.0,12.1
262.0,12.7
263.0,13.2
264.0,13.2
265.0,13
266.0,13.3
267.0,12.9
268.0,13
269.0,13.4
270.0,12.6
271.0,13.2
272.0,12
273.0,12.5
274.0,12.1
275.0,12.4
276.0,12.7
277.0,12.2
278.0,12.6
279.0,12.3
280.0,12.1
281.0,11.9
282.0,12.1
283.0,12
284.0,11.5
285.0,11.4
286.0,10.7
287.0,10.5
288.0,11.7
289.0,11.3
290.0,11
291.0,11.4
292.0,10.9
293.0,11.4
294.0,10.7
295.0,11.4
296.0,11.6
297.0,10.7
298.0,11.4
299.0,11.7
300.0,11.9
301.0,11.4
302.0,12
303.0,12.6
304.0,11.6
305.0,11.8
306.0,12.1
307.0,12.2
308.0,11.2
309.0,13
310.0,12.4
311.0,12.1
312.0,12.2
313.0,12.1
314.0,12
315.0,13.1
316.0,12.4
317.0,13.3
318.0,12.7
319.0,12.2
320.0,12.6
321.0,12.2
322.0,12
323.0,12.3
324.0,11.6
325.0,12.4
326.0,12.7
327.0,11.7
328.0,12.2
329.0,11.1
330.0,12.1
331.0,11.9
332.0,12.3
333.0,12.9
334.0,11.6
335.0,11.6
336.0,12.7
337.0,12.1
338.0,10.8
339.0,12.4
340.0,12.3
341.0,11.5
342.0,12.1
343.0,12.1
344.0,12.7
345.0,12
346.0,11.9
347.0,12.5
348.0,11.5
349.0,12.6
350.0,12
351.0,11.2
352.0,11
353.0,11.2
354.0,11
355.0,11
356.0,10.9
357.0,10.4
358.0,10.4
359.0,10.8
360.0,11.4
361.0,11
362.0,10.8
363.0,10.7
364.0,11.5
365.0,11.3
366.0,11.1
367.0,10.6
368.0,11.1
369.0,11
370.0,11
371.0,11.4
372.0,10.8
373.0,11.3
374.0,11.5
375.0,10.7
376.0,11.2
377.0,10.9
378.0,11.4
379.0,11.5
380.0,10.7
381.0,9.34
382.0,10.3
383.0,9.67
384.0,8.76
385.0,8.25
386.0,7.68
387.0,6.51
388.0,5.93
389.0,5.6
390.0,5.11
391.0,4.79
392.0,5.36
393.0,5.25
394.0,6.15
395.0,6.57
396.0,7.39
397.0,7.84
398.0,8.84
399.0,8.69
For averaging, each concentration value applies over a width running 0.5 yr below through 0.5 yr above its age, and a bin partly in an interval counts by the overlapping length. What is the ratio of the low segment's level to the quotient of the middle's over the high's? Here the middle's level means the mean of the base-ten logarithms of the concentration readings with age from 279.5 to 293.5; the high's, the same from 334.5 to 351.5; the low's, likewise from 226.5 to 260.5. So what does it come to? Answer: 1.16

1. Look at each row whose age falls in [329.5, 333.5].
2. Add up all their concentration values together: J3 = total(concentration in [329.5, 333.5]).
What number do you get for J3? 49.2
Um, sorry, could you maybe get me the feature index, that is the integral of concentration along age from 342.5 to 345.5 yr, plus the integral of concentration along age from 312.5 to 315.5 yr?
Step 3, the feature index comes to 74.0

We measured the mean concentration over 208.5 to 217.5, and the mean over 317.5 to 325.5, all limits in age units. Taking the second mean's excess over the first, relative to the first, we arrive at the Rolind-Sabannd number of -0.03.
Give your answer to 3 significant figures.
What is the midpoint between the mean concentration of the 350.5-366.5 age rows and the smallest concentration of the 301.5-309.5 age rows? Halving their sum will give 11.1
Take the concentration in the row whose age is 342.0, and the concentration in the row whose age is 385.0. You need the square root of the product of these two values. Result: 10.0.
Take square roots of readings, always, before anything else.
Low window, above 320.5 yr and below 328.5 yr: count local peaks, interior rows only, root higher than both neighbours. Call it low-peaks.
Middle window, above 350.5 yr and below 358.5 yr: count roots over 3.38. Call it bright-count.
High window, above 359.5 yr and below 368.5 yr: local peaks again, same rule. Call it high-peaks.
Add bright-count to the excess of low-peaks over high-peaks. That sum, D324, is 1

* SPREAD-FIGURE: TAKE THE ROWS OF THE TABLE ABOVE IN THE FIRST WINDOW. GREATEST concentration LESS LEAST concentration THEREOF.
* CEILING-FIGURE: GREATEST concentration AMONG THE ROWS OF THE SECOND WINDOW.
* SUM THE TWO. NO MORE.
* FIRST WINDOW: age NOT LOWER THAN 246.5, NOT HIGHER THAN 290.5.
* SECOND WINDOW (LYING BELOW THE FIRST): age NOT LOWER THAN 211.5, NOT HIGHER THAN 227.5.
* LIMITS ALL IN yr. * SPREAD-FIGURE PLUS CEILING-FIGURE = 17.7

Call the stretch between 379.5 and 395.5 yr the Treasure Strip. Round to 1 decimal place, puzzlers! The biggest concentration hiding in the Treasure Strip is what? 10.7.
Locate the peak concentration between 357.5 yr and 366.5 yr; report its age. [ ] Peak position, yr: 364.0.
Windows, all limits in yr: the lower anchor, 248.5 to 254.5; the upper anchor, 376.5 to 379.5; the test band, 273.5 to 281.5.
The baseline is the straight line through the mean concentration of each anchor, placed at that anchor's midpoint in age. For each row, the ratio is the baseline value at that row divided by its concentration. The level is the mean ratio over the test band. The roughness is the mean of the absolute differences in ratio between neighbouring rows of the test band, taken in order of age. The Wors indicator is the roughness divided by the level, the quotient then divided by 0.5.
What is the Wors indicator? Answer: 0.050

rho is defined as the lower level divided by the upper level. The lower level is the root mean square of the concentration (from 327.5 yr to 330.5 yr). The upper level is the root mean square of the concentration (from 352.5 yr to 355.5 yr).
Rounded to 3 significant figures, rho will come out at 1.07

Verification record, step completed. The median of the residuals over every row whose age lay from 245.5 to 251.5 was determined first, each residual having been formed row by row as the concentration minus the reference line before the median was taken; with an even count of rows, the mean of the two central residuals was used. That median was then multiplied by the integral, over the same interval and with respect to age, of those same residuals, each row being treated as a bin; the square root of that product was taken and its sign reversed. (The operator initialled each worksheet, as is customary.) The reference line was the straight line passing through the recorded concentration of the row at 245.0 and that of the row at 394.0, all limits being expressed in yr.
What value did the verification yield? -0.2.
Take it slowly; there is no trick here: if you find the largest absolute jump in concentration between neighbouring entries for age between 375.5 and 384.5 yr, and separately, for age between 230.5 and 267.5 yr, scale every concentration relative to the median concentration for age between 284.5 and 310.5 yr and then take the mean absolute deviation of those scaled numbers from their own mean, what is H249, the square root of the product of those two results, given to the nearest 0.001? 0.234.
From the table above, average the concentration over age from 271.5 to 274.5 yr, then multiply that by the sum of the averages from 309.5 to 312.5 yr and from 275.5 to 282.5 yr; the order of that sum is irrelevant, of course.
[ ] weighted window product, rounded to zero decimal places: 299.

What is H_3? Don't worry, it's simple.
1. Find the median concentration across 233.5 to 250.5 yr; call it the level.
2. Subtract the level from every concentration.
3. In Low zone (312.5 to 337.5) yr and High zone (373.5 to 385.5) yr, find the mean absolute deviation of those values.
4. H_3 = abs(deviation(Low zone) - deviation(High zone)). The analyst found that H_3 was 0.52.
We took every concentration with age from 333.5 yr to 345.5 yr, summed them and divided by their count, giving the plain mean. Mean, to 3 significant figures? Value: 12.0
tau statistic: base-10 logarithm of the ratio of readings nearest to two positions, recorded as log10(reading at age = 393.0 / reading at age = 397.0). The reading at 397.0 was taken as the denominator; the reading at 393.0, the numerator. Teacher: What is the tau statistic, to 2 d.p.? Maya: -0.17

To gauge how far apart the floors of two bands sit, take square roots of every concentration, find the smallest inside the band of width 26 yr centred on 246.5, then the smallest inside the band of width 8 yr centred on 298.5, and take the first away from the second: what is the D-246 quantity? -0.28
